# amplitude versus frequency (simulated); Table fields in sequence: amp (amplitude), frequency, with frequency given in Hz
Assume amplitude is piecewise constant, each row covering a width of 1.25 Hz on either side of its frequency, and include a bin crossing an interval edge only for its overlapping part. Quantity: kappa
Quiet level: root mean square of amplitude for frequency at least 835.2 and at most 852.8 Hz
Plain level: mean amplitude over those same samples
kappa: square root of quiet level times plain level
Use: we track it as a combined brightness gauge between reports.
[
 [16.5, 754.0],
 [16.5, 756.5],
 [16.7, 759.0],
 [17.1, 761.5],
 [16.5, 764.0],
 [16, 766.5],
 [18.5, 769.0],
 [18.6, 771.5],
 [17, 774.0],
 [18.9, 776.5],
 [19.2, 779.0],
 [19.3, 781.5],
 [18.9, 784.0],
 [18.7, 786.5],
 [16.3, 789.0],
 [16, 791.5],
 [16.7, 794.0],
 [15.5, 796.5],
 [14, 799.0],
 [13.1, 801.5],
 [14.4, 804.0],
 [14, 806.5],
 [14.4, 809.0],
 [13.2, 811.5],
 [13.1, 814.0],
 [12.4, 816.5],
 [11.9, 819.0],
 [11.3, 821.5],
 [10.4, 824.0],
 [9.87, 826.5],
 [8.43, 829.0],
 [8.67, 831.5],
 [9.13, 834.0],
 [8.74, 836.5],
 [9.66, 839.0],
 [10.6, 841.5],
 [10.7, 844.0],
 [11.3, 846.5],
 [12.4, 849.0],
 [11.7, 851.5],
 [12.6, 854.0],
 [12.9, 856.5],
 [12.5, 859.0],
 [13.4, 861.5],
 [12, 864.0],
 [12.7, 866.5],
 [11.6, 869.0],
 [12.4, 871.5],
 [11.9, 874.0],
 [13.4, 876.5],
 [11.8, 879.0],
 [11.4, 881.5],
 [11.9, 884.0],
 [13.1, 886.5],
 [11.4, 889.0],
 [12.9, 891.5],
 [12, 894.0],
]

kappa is 11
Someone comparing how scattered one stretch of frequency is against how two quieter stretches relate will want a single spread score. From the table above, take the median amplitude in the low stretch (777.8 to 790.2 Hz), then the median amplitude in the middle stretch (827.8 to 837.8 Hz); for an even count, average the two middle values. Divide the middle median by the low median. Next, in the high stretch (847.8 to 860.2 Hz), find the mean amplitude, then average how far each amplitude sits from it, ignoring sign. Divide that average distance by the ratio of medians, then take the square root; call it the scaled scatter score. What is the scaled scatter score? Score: 0.80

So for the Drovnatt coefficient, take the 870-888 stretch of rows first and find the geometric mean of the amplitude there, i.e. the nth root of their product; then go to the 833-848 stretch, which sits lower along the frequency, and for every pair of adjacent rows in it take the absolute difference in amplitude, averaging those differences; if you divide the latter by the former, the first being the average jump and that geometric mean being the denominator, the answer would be 0.048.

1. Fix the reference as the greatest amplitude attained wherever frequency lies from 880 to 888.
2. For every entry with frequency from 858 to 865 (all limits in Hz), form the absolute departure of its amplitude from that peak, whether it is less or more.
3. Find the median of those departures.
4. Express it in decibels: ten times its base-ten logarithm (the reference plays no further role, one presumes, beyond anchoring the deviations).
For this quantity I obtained -2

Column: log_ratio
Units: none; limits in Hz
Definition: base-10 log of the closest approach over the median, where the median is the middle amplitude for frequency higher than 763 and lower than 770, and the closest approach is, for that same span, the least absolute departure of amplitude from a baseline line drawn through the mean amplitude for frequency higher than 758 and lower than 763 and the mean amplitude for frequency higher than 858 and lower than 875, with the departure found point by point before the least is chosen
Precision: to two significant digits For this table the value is -1.8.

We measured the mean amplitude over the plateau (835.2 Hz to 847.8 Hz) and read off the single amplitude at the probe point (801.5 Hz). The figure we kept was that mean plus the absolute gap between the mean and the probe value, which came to 13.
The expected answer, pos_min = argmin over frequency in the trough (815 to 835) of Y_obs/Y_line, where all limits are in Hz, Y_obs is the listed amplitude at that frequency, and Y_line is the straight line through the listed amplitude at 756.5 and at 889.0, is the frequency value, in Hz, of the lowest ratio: 829.0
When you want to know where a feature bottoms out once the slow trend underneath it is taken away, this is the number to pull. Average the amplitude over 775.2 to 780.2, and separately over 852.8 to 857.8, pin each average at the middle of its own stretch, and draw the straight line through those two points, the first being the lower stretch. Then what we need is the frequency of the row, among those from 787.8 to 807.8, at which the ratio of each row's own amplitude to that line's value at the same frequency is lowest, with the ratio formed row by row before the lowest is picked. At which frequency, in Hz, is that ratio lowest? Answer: 801.5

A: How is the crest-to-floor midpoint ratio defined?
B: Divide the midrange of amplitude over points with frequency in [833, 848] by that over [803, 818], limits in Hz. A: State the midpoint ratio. 0.75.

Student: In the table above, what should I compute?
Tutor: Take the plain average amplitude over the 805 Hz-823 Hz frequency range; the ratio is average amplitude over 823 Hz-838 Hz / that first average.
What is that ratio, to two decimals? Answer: 0.71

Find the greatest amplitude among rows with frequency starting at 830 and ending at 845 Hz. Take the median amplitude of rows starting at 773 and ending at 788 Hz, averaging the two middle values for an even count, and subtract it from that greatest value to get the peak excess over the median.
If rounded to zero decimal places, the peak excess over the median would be -8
